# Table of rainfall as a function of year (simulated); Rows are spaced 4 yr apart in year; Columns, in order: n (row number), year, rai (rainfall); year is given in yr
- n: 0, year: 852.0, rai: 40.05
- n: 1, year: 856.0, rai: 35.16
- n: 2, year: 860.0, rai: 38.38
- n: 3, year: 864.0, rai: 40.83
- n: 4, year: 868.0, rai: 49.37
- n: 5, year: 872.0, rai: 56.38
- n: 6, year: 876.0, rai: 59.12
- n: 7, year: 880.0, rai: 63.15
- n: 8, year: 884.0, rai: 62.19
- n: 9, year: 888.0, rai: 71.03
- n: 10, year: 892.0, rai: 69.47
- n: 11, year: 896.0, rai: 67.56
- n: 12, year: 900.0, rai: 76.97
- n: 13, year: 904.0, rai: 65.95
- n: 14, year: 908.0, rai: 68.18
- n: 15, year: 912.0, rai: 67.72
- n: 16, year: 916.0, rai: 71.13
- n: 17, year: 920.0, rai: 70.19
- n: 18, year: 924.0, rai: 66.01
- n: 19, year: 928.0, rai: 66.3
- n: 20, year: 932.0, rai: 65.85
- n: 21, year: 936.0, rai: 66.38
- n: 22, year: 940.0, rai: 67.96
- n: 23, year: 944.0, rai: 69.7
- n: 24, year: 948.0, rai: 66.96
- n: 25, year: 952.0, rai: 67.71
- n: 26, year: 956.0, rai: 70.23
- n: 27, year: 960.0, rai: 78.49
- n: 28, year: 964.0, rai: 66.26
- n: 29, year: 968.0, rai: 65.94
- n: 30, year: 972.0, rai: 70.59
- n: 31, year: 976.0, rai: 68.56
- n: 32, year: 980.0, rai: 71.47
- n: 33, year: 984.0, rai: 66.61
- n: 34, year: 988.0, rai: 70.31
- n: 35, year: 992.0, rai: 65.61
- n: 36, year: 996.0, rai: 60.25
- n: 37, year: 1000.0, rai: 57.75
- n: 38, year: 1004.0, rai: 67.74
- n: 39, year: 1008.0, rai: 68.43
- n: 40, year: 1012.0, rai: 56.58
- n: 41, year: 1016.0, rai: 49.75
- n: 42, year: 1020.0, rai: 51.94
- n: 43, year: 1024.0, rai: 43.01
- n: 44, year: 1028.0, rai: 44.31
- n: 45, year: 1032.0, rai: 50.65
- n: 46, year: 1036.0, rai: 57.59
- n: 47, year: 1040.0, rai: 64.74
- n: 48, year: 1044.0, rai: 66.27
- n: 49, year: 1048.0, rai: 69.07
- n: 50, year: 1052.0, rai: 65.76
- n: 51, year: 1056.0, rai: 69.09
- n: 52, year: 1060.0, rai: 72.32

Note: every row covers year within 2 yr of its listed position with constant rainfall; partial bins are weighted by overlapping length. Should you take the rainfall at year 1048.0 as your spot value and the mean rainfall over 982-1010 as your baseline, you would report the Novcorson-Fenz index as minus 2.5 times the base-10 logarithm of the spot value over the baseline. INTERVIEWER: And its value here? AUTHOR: -0.06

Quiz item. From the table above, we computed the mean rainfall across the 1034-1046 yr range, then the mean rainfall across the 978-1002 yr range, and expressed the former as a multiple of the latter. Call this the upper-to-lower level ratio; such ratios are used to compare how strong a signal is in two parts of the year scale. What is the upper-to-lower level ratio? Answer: 0.96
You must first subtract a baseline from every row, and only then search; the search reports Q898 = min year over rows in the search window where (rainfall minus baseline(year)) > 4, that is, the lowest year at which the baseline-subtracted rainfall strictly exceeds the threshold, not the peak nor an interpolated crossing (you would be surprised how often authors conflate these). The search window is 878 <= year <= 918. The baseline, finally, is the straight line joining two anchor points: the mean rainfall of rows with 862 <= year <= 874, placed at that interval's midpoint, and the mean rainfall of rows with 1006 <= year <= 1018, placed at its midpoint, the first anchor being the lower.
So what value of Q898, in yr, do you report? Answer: 880.0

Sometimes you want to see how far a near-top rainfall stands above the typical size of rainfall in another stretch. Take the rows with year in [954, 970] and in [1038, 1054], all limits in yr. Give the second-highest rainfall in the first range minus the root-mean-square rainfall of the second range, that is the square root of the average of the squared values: 4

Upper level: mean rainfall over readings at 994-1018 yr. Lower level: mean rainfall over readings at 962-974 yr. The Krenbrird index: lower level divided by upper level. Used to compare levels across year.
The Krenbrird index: 1.1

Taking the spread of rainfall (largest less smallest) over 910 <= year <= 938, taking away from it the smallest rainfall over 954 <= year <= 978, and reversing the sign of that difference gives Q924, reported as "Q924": 60.7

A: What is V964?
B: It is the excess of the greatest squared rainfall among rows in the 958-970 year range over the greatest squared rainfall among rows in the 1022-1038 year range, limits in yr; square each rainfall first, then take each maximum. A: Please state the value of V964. 2844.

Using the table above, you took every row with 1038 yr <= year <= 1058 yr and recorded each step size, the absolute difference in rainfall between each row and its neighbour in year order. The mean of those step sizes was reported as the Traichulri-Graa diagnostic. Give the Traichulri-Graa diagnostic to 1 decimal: 2.7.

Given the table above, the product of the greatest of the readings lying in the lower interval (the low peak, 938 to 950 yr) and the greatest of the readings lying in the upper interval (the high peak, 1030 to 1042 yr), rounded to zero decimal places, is 4512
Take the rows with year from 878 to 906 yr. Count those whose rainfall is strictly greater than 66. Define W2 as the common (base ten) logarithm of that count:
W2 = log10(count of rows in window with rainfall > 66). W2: 0.6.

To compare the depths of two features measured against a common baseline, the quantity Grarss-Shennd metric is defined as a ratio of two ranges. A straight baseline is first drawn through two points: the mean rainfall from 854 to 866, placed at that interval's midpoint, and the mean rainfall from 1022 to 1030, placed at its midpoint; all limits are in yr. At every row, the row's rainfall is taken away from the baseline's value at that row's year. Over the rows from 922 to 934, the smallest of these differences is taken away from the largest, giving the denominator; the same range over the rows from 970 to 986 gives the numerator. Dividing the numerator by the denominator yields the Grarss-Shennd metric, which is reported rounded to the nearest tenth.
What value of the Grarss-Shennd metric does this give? 8.6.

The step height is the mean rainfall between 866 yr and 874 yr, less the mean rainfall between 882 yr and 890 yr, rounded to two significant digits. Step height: -14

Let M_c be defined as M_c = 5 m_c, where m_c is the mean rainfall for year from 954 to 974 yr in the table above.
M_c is 352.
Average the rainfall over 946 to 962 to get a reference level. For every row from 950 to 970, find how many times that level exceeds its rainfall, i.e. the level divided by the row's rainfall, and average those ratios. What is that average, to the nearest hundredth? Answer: 1.02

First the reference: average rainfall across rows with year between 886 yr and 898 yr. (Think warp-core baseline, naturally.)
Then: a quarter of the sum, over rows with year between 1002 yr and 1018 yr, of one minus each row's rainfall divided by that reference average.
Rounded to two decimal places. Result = 0.13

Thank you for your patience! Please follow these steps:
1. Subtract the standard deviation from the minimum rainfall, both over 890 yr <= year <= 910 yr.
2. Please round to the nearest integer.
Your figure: 62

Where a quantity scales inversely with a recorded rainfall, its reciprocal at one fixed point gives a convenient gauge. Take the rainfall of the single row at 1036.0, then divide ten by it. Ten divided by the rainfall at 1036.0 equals 0.17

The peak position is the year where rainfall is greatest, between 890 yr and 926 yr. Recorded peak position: 900.0 yr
